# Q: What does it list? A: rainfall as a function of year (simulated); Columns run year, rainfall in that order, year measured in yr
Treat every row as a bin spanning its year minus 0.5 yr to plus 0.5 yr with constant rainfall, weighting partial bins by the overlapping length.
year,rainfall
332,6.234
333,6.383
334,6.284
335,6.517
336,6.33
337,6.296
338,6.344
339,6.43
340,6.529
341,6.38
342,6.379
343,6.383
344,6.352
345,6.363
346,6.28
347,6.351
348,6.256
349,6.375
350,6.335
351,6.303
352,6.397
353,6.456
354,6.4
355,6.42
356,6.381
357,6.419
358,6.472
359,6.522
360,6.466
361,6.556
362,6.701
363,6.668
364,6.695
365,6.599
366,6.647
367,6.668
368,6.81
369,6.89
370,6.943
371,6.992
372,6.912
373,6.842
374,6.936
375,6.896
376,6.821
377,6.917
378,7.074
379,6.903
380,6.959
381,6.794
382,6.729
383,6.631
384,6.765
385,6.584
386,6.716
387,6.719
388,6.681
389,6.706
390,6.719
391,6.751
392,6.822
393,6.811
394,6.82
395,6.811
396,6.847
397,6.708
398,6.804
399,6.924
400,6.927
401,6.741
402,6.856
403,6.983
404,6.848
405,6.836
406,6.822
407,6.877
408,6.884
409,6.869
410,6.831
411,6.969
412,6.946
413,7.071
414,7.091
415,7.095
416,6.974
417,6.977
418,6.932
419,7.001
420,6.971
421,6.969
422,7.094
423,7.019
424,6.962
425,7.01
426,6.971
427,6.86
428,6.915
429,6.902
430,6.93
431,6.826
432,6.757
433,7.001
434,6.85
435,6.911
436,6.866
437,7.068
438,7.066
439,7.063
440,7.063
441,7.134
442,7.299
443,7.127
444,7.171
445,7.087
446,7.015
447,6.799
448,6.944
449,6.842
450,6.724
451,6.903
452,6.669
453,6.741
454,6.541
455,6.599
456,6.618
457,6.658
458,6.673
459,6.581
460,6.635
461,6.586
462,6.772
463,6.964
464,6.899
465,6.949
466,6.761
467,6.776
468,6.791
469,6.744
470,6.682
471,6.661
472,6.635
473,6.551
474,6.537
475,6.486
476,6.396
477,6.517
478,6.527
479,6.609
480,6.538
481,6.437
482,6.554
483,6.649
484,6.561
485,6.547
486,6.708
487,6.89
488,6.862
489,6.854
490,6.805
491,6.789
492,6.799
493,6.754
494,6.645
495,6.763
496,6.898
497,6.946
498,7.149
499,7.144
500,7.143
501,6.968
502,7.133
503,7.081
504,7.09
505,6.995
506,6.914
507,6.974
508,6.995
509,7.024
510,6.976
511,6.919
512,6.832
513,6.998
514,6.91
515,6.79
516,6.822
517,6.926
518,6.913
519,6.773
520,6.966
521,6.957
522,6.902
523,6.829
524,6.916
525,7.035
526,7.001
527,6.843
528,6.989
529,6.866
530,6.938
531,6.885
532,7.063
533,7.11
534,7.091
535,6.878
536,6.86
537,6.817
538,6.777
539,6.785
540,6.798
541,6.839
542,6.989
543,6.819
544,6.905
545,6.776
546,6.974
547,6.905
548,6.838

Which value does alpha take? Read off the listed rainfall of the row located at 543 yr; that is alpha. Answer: 6.819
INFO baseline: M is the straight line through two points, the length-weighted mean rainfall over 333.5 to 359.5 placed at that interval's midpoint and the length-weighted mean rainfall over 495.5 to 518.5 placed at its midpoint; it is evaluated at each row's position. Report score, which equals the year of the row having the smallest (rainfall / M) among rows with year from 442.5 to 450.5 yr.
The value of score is 450 yr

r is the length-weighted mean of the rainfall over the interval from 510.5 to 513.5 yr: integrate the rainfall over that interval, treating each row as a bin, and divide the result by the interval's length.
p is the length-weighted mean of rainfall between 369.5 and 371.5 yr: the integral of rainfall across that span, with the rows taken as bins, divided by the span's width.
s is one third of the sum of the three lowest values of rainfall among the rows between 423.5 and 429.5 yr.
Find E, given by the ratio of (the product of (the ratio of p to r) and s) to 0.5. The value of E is 13.89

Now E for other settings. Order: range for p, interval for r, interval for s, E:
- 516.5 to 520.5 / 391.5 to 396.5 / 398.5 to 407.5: 13.74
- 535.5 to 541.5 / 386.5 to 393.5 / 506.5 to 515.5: 13.83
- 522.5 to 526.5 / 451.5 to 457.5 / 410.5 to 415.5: 14.64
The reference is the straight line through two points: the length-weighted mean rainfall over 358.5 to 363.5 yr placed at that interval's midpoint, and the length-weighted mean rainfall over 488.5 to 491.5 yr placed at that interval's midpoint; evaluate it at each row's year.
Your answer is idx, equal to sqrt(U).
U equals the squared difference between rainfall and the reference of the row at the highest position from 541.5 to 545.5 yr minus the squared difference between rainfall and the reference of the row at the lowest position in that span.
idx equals 0.12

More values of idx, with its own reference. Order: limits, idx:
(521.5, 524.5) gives 0.03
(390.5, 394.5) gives 0.14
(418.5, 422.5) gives 0.25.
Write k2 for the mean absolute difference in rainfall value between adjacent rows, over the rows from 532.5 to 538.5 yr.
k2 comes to 0.067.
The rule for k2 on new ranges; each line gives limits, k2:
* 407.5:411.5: 0.064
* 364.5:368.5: 0.070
